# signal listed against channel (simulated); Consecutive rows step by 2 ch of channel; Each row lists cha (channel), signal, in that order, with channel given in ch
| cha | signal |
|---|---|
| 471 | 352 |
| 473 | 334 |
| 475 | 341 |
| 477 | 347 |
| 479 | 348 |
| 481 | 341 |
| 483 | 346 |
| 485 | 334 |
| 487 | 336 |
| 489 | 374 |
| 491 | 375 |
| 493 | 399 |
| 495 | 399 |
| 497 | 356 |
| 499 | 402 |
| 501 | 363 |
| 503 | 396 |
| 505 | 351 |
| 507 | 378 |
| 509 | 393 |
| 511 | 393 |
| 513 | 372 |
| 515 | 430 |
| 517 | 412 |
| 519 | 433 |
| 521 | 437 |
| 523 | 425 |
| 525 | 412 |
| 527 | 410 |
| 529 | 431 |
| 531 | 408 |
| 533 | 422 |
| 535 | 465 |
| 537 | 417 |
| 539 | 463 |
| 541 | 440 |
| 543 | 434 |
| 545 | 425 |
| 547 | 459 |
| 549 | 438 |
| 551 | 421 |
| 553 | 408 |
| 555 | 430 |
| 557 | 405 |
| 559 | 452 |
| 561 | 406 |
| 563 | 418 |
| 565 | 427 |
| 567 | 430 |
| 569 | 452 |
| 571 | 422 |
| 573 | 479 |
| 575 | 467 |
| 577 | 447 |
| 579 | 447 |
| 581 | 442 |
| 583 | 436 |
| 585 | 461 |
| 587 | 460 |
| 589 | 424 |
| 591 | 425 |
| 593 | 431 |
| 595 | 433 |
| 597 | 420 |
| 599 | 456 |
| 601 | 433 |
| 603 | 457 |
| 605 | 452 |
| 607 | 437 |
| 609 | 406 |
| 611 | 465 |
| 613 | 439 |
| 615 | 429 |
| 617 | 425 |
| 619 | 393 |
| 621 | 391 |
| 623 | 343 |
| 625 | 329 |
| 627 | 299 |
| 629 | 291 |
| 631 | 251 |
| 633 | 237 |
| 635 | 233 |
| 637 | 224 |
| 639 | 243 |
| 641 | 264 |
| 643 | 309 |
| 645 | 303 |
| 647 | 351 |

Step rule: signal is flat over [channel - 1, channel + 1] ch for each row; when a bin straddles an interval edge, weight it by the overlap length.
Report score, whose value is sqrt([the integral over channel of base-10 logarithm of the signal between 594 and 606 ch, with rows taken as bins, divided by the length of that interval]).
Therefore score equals 1.63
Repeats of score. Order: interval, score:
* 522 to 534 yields 1.62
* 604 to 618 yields 1.62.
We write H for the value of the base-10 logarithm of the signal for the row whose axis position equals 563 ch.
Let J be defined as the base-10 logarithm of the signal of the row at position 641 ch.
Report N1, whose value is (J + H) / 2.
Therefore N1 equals 2.52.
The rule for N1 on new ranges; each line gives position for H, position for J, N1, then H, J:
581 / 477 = 2.59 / 2.65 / 2.54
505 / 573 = 2.61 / 2.55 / 2.68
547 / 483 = 2.60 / 2.66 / 2.54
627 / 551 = 2.55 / 2.48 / 2.62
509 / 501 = 2.58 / 2.59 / 2.56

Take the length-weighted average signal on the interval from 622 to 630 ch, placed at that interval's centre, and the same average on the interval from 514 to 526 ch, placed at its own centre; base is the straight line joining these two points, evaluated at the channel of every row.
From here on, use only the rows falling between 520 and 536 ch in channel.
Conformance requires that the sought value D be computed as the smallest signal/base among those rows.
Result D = 0.98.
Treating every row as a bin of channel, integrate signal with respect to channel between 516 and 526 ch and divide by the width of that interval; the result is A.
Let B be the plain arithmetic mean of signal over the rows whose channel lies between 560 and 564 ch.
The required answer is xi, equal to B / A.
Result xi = 0.97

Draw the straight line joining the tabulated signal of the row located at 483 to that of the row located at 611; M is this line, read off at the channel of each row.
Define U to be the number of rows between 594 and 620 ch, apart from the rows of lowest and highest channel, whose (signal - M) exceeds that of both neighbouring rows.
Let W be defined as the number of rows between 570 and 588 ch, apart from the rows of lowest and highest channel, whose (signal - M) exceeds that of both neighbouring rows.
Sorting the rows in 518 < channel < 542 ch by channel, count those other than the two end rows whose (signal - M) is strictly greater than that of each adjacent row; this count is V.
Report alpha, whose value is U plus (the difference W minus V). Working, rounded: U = 3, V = 4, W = 2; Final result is 1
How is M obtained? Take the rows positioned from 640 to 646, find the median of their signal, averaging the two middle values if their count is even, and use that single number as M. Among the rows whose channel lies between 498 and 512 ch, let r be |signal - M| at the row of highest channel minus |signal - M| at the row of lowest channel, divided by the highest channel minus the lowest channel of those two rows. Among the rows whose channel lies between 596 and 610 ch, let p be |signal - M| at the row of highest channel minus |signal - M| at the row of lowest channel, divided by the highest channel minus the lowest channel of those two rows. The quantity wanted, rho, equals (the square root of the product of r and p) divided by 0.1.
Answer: 9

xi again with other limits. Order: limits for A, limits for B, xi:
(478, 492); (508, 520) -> 1.16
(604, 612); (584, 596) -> 1.00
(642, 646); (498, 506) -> 1.24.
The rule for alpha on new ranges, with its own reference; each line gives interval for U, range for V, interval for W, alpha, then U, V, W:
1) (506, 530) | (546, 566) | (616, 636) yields 1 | 3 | 2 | 0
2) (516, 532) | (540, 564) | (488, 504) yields 1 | 2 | 3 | 2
